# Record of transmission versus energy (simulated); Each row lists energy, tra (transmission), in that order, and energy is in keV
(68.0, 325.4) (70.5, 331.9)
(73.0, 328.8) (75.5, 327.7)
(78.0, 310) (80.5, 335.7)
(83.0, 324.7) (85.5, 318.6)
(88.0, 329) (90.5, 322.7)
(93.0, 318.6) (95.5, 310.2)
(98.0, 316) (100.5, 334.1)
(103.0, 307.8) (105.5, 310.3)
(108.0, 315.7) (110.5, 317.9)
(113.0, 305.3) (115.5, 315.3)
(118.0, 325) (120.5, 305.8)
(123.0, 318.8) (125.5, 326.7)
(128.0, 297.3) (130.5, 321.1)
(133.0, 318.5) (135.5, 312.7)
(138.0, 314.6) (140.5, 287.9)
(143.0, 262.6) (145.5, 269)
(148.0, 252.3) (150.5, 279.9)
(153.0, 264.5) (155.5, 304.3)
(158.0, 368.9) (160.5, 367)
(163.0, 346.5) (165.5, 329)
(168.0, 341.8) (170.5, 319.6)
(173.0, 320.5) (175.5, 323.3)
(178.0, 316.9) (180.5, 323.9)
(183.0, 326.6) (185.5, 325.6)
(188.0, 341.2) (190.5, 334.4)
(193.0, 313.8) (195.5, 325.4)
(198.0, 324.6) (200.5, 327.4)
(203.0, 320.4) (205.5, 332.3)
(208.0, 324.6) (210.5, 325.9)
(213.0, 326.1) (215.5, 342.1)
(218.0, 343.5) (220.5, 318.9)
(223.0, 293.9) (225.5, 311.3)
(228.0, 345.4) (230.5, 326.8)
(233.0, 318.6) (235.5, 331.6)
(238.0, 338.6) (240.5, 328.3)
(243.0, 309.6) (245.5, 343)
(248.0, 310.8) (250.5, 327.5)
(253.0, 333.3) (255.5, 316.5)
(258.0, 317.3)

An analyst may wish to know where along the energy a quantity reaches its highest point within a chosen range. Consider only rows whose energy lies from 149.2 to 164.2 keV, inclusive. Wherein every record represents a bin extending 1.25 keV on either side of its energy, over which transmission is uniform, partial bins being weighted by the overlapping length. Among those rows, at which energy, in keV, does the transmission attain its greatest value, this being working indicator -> 158.0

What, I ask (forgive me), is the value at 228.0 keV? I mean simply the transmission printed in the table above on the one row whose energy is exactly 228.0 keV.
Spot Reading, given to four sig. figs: 345.4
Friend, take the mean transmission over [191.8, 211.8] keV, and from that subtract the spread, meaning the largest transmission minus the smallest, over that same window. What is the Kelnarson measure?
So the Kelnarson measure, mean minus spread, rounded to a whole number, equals 306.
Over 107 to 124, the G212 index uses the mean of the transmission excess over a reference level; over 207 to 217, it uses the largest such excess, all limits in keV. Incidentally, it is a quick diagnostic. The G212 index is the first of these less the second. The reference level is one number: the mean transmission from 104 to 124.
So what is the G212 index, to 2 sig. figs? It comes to -27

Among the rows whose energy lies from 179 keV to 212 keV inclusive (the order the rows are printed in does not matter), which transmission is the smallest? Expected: 313.8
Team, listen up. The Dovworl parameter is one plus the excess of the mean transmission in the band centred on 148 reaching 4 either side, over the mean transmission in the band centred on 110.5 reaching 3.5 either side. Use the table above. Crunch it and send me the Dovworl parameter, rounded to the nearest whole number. -45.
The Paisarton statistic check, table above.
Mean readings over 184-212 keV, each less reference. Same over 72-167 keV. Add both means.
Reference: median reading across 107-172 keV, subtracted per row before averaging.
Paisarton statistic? 10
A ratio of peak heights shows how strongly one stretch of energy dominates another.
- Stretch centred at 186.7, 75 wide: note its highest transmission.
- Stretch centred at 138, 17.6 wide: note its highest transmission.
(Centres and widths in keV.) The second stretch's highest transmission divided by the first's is 0.87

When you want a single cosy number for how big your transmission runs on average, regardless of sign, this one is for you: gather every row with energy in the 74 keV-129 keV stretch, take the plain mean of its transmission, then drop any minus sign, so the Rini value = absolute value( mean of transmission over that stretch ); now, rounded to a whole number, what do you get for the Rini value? 318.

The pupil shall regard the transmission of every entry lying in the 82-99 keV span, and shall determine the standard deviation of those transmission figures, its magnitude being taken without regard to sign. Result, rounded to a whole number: 6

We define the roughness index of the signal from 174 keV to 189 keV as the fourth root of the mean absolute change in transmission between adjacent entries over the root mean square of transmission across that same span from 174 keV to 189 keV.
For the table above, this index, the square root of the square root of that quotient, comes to 0.38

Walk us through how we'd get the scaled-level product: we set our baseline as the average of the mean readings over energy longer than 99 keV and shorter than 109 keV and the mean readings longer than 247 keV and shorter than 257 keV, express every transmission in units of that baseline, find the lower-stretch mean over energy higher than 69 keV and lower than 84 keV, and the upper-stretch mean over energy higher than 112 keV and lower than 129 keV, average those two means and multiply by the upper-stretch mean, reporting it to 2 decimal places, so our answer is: 0.98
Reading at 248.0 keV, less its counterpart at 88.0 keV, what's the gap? -18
